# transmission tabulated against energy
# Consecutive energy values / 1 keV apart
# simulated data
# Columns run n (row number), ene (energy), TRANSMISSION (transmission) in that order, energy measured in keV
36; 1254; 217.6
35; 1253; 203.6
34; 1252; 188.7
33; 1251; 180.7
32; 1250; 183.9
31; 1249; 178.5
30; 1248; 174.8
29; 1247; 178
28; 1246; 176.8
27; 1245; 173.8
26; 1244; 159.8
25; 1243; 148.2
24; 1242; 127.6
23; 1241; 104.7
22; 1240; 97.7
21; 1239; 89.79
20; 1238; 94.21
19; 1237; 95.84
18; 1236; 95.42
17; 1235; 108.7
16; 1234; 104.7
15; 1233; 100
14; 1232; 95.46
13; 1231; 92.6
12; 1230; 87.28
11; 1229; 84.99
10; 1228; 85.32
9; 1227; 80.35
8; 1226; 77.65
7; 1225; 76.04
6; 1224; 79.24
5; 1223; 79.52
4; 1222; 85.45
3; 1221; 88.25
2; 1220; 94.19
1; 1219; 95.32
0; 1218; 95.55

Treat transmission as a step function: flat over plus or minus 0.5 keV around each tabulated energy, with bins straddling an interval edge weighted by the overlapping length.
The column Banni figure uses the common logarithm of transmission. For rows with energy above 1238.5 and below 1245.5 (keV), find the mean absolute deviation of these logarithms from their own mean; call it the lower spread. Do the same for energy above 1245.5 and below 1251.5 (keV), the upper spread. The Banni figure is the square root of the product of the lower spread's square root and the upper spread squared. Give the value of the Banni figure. 0.00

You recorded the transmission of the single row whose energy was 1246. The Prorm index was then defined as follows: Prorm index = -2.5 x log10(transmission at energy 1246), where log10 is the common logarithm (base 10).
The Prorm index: -5.62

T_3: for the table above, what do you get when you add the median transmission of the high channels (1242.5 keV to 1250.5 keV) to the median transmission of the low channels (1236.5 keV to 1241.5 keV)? 272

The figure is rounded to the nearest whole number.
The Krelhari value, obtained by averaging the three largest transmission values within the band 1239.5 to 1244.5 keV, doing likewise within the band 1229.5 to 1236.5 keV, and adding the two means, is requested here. 250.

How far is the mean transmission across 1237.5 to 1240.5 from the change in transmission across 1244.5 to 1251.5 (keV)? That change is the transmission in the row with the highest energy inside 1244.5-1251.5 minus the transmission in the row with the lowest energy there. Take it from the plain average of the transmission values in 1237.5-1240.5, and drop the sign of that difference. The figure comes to 87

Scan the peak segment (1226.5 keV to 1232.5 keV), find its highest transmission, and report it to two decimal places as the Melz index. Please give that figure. 95.46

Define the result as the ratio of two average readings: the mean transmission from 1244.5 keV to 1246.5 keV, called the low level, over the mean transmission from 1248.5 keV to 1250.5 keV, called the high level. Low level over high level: 0.97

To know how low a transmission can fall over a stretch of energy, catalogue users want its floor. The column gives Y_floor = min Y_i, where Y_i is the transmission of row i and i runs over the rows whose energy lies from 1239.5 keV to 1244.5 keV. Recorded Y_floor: 97.7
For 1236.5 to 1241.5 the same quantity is 89.79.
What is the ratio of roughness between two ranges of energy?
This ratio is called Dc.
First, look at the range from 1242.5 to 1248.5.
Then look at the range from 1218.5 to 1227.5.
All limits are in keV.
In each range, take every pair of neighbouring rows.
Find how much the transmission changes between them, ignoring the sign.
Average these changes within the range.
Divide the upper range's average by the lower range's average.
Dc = 2.2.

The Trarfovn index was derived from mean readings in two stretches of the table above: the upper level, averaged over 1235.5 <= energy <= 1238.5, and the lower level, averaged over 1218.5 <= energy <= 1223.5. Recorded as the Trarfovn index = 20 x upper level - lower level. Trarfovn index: 1815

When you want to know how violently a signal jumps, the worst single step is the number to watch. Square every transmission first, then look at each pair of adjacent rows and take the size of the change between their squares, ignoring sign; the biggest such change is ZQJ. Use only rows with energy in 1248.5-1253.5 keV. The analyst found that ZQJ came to 5845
